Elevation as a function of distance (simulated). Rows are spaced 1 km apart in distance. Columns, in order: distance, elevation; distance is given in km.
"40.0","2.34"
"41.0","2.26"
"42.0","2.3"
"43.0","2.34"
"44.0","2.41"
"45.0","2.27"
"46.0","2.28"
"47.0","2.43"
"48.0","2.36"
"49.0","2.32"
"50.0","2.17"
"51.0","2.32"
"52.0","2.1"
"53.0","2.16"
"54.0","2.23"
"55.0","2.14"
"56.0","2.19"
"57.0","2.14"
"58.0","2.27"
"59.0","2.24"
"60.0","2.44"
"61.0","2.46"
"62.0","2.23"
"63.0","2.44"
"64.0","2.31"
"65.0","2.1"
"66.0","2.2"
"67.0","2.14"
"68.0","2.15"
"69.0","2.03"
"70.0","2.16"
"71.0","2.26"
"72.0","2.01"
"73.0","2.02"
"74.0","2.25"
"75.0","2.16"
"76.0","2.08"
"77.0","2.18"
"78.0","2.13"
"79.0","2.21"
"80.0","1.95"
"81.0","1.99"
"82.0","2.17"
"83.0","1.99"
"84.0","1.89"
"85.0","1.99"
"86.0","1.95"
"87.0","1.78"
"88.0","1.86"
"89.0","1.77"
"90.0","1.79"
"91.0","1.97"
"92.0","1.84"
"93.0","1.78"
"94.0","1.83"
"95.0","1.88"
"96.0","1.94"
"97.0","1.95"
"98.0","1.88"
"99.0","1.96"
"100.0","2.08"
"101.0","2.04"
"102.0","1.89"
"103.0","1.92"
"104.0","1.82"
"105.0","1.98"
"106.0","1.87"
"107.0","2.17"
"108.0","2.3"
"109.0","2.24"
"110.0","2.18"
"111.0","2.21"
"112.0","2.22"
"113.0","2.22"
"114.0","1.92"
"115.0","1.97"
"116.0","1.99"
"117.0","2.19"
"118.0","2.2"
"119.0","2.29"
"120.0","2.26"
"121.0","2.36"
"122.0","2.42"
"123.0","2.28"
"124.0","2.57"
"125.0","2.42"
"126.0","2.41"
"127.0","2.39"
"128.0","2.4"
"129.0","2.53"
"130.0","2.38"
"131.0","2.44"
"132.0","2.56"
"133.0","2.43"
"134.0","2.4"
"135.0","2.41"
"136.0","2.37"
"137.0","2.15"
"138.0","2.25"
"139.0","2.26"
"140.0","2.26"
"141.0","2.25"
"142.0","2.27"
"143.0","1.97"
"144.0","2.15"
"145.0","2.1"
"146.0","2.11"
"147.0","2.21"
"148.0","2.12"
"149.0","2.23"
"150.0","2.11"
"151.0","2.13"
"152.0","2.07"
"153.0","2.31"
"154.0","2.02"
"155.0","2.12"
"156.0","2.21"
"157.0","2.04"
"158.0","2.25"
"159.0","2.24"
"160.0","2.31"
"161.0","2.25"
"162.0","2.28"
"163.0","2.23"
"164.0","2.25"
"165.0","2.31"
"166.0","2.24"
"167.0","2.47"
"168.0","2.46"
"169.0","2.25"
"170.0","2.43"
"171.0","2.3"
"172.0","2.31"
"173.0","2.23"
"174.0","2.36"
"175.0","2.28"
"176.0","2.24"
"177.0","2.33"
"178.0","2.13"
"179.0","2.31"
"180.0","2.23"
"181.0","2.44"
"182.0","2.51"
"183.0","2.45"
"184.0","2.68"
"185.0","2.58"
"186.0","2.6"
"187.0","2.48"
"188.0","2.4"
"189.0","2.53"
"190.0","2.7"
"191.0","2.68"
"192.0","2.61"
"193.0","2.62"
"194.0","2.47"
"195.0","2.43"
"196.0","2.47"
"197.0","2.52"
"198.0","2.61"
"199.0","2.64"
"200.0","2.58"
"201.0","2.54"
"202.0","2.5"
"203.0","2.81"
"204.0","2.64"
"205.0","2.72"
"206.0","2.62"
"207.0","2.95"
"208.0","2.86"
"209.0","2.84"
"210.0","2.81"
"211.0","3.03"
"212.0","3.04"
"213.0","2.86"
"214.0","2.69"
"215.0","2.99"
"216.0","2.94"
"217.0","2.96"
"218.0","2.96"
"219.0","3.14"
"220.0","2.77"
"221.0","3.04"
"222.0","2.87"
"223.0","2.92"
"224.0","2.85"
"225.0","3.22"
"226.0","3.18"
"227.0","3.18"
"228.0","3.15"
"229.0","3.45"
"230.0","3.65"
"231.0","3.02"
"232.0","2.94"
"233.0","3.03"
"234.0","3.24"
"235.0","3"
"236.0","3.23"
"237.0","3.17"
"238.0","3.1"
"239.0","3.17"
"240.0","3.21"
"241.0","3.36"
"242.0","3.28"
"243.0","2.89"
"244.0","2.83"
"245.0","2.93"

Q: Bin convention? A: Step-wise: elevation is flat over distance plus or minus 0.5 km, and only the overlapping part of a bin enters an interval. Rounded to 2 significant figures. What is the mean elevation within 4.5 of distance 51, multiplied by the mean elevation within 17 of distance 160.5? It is 5.0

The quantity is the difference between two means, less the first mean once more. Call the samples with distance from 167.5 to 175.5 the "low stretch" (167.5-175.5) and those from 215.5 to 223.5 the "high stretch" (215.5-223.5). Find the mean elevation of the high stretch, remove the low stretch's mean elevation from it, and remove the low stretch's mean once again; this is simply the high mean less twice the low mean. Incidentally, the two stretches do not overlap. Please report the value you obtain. -1.7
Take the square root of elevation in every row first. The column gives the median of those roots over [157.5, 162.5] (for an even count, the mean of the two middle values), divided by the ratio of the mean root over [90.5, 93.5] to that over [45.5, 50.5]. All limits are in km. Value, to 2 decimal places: 1.67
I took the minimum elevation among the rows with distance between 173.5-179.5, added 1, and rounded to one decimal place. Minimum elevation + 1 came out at 3.1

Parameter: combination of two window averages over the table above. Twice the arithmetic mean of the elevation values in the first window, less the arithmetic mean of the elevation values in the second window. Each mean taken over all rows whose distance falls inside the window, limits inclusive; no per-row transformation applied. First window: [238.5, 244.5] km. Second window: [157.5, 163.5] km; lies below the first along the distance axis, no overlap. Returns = 3.99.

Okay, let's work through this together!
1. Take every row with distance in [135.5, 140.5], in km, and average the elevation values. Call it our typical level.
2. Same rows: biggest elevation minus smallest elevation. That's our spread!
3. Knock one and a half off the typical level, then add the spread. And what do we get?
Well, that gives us 0.98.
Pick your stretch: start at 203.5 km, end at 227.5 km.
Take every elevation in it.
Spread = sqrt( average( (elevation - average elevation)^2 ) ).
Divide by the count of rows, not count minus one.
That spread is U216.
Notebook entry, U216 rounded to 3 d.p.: 0.163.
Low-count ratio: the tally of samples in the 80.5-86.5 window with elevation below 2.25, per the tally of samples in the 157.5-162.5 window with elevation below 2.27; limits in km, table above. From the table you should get 2.0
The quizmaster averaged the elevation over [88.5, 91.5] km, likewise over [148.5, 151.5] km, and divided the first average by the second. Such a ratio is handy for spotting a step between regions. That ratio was 0.855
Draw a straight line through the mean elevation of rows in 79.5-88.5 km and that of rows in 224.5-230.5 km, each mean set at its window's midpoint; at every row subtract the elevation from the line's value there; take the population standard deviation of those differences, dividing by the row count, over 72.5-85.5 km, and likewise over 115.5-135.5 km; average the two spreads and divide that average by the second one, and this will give 1.1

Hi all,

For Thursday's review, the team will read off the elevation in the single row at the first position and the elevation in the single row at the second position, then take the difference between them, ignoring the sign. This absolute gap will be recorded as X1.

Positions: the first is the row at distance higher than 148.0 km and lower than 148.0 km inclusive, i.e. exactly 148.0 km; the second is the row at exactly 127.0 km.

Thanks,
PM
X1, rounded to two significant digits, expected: 0.27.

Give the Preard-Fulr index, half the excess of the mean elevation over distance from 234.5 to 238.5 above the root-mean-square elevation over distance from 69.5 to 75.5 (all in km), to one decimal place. 0.5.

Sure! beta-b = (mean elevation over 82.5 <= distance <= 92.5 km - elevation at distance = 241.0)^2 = 2.18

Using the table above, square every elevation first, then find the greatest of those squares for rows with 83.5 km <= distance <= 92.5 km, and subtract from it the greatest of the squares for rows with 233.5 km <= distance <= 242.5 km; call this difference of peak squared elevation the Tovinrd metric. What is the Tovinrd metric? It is -7.3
